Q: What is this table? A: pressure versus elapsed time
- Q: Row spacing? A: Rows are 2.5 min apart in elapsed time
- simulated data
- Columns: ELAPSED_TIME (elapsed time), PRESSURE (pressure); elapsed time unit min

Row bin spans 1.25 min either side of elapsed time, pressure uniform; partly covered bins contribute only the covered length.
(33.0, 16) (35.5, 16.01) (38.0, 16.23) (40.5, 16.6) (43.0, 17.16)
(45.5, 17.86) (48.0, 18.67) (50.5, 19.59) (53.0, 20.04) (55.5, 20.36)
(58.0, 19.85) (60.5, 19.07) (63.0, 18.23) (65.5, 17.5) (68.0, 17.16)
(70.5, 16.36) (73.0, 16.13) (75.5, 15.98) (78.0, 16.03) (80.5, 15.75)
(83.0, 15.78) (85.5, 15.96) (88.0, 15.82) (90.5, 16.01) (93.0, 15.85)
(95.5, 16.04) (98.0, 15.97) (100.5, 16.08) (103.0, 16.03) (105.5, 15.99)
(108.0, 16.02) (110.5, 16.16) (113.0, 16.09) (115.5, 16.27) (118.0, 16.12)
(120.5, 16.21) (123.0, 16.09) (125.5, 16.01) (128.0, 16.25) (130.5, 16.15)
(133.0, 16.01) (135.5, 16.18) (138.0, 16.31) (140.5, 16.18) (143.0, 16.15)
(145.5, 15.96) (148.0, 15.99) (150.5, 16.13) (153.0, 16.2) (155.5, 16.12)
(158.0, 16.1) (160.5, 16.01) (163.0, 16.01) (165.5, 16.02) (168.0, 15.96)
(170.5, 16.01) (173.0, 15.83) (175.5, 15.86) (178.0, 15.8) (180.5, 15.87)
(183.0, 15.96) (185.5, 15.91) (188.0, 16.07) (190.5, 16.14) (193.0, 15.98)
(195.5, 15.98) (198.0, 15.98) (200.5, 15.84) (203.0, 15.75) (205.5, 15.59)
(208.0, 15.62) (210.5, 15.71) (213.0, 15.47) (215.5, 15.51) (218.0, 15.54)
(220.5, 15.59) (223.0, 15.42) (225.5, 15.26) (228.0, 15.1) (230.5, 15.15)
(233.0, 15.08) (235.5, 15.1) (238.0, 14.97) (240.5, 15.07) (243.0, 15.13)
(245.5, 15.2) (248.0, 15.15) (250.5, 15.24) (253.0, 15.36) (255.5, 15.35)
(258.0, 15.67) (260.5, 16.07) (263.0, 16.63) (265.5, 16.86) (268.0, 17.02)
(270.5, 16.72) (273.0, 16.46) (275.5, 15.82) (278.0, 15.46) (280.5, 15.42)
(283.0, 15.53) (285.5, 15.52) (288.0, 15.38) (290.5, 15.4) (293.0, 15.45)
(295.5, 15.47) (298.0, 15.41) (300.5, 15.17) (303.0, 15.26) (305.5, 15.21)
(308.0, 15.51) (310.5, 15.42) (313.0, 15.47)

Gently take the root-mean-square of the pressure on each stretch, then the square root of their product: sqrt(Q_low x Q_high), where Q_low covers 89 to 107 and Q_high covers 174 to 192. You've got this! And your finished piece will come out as 16.0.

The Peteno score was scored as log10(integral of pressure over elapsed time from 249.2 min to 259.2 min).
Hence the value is 2.19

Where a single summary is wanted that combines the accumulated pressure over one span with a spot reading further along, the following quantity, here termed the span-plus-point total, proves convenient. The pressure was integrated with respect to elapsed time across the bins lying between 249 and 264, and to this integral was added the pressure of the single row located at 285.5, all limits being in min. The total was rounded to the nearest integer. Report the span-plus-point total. 251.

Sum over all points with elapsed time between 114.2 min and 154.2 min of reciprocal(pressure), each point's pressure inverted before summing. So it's 0.99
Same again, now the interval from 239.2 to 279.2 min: 1.01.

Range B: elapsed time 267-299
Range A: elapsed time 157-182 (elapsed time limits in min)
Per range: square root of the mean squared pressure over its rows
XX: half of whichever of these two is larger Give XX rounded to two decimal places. 7.97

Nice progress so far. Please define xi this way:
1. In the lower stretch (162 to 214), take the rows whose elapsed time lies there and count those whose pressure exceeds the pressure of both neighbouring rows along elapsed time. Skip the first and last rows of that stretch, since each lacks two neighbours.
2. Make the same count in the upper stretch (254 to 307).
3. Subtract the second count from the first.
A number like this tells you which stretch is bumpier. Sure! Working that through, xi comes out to 2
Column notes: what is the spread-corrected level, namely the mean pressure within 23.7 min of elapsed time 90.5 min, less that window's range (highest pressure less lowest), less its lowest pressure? -1.10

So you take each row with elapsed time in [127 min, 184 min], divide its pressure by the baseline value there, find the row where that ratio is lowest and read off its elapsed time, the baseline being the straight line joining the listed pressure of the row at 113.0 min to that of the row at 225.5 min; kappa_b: 133.0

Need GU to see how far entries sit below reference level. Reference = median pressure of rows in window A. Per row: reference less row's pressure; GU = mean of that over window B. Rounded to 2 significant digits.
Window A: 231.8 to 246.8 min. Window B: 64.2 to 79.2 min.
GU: -1.4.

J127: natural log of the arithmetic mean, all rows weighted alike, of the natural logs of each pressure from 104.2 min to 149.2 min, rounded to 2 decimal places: 1.02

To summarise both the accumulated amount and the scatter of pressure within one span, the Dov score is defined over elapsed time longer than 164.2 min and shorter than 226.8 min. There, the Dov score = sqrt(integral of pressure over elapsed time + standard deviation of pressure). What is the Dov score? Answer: 31.4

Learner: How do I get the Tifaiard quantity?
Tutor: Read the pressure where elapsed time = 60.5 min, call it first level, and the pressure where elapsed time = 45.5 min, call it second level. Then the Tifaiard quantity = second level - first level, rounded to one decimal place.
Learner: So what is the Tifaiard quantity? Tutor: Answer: -1.2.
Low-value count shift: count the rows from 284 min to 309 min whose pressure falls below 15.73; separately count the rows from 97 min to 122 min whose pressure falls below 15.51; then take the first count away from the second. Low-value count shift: -10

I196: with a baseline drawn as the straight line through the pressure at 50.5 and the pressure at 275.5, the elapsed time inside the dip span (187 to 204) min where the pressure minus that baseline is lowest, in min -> 203.0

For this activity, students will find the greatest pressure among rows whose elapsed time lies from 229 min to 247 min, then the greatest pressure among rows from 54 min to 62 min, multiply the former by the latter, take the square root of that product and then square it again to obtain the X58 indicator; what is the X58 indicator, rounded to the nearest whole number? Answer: 309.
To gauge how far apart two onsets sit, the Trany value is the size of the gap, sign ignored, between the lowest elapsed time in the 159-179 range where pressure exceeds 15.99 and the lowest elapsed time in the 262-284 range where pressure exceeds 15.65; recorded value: 102.5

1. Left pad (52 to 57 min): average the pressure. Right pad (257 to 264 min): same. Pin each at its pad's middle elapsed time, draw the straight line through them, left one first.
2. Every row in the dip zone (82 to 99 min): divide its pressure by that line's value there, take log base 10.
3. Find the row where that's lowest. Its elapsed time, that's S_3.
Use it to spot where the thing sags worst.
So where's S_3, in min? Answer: 83.0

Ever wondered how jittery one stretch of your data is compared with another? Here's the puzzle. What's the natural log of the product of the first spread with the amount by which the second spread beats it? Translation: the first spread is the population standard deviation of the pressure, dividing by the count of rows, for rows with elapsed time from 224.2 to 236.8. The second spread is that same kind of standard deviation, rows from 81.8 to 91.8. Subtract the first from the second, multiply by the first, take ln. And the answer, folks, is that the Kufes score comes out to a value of -6.2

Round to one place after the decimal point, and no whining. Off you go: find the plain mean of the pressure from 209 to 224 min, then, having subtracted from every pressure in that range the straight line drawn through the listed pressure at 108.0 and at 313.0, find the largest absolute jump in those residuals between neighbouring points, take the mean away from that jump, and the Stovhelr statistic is -15.3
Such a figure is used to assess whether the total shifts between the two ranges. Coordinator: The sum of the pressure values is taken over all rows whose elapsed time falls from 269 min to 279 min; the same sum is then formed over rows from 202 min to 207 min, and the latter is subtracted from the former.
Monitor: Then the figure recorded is 33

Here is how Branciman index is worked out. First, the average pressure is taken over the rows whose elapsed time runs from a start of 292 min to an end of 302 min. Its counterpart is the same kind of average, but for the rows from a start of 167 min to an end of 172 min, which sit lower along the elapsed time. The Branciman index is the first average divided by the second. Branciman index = 0.962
